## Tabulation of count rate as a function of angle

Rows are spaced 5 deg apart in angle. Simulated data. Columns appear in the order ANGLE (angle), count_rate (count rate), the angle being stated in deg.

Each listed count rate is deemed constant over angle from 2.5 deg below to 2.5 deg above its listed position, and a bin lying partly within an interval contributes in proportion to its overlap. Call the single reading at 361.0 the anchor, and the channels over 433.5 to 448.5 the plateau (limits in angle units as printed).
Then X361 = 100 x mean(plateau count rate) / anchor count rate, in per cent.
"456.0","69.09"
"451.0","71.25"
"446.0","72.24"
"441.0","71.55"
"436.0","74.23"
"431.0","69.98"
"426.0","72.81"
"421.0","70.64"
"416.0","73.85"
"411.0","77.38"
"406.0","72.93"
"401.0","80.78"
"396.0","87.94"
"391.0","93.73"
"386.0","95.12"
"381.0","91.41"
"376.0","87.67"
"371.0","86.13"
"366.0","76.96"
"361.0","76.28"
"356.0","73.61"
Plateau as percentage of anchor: 95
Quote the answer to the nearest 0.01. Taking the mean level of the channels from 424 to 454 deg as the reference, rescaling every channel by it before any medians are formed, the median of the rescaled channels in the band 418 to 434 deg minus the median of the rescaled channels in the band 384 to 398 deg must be -0.32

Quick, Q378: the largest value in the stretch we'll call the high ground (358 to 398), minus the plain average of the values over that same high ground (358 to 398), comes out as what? 8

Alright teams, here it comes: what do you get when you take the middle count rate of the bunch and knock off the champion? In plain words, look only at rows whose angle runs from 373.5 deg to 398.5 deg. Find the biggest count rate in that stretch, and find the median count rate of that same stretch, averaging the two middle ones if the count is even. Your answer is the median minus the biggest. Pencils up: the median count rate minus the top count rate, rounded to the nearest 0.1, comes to -3.7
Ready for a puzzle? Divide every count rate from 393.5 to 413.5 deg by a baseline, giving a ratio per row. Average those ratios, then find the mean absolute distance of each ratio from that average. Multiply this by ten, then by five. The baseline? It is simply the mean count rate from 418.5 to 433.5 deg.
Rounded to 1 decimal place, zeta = 3.2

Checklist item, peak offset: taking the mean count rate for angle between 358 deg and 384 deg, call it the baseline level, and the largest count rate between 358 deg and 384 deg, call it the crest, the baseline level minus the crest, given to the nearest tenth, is -7.7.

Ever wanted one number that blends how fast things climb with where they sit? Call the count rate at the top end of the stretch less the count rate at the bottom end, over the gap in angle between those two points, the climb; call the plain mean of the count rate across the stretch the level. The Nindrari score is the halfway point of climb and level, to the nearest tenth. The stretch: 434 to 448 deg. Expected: 36.2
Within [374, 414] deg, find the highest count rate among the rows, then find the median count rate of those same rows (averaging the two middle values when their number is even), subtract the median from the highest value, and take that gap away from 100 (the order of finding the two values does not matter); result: 92.7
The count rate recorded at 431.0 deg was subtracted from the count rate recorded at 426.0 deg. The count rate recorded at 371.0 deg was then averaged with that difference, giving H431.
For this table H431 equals 44.5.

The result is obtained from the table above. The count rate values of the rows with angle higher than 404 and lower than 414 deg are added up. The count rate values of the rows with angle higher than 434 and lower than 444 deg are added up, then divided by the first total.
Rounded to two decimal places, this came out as 0.97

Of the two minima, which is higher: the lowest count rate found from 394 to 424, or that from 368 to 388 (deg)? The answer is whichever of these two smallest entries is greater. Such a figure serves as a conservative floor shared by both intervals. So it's 86.1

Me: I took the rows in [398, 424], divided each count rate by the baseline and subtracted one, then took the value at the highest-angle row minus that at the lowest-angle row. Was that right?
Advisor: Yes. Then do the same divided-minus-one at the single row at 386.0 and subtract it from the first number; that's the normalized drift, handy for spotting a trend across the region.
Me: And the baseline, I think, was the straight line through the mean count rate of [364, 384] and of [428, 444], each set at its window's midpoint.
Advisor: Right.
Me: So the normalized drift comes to -0.22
